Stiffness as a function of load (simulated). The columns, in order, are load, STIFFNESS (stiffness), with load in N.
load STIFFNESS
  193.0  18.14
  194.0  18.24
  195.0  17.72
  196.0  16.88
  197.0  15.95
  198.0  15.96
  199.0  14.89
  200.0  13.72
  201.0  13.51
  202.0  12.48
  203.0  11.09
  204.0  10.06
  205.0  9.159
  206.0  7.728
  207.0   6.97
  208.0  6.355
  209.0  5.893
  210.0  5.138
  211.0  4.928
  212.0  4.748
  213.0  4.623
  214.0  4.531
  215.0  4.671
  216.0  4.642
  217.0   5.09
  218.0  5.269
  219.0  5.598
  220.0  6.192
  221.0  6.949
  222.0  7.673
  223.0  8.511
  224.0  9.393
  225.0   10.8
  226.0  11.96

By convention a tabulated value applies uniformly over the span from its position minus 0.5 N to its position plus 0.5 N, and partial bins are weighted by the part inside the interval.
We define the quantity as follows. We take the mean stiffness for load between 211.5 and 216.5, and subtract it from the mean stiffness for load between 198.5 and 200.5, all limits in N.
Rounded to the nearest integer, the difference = 10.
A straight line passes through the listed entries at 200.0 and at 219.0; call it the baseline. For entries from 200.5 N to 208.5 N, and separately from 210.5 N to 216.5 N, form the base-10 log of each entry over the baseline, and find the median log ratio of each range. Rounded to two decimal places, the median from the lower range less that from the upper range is 0.15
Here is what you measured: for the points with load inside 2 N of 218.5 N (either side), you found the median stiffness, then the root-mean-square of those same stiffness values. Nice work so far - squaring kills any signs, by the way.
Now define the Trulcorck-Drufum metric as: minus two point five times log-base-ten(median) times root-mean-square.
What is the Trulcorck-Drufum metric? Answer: -10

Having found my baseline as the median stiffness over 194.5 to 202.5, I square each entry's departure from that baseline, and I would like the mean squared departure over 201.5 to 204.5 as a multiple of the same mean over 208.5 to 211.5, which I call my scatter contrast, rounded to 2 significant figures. 0.18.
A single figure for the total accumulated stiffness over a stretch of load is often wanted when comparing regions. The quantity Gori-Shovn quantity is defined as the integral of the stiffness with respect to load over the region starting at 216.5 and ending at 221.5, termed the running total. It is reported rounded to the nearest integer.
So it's 29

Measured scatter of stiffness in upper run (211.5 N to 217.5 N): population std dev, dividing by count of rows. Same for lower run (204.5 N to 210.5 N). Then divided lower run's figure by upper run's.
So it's 7.3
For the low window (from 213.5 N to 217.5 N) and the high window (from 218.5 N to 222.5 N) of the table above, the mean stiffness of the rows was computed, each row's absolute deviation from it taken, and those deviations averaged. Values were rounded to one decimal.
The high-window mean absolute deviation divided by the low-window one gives 4.0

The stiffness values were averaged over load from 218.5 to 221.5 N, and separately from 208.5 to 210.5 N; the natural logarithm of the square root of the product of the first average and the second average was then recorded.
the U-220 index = 1.77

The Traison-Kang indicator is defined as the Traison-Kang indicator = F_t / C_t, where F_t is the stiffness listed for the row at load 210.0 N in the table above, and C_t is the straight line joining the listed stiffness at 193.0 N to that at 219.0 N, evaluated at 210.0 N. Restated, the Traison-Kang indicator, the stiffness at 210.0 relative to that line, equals 0.517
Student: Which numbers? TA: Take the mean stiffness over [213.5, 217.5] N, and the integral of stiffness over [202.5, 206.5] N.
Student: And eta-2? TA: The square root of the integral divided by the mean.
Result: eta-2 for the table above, 2.8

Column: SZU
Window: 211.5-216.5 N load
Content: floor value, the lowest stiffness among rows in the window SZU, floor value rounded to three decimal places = 4.531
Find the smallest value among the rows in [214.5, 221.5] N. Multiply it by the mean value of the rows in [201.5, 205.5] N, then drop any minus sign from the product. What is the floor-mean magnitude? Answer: 50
